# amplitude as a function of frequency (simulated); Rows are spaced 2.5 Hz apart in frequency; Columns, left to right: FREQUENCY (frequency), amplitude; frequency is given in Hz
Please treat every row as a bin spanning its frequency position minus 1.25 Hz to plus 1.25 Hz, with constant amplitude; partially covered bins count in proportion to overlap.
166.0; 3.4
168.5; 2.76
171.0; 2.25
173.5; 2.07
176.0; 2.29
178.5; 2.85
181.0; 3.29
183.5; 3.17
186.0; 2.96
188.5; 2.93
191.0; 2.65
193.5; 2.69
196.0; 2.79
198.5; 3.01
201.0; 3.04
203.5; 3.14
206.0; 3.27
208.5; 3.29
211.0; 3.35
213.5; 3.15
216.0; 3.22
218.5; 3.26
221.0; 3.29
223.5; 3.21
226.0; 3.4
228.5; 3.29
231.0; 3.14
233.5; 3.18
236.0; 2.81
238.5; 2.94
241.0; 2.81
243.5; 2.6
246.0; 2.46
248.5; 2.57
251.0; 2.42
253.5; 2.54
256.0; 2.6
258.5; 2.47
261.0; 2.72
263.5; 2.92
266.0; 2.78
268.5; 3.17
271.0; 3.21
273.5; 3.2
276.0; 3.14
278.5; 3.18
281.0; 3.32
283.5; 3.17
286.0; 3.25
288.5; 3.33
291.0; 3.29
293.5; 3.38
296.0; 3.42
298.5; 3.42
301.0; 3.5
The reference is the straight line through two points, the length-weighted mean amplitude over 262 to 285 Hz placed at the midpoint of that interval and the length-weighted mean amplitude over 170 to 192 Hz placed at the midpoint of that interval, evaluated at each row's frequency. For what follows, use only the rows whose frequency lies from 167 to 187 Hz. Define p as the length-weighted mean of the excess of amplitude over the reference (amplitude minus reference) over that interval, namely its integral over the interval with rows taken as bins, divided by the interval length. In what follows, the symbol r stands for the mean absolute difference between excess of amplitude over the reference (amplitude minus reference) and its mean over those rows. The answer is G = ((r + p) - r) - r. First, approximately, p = 0.00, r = 0.36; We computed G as -0.36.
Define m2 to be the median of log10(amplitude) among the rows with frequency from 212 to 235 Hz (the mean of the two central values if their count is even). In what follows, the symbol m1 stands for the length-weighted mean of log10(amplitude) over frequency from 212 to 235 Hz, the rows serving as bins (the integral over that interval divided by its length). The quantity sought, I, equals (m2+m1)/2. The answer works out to 0.509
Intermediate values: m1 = 0.510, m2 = 0.508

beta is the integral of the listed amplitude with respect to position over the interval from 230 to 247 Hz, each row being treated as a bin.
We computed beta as 48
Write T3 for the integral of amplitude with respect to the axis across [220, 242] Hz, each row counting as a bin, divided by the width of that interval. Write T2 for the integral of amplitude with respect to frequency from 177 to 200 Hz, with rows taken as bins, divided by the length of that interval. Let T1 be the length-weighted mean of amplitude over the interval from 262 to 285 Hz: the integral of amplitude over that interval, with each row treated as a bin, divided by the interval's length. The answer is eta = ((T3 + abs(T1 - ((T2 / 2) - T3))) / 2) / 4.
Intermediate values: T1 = 3.12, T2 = 2.92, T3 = 3.12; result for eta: 0.99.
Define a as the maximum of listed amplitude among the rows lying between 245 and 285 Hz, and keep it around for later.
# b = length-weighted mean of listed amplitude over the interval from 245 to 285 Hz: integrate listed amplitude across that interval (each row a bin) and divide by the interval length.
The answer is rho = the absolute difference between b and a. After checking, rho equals 0.45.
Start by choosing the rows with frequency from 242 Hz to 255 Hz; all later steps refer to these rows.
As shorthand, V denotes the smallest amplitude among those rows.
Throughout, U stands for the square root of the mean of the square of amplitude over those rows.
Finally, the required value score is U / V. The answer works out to 1.041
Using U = 2.52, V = 2.42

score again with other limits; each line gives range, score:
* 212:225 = 1.024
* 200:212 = 1.059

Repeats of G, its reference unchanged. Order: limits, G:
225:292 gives -0.36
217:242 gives 0.02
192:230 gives 0.18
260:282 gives -0.19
